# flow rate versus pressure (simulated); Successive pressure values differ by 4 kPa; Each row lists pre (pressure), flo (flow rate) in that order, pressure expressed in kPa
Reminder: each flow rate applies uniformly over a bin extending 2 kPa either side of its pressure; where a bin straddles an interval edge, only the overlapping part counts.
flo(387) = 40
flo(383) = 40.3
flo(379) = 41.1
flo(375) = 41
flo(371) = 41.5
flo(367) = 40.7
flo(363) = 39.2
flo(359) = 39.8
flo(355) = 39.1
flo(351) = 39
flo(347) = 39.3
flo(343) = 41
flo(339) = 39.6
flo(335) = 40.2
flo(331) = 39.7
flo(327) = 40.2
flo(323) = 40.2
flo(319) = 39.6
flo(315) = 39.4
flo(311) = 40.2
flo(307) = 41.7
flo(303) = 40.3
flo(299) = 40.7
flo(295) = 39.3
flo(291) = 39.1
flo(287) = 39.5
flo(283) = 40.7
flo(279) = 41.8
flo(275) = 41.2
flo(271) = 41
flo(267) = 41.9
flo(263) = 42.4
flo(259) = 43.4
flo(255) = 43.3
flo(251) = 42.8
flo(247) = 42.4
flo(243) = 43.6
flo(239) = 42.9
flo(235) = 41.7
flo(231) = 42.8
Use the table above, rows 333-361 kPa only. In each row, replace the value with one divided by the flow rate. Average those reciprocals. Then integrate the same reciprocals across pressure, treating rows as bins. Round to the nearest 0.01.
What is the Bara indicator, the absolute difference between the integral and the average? 0.68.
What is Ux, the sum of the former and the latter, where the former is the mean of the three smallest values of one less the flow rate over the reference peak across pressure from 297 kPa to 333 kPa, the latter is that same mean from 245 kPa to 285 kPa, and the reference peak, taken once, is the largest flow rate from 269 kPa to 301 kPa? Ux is -0.011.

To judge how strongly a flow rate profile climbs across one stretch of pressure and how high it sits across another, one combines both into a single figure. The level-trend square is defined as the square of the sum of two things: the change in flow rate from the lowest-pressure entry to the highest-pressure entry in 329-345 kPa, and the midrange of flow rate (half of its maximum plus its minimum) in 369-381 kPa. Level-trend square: 1811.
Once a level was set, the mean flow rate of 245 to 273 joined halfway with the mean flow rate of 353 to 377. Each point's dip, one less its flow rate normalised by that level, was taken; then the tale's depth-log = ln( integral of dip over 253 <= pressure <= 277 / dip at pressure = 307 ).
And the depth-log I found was 4.0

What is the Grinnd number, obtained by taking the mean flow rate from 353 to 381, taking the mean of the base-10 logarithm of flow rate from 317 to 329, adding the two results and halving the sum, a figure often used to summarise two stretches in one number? 21.0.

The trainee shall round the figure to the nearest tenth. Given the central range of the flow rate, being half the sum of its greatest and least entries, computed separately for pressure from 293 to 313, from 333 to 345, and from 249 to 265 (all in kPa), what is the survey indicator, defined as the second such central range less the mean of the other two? -1.4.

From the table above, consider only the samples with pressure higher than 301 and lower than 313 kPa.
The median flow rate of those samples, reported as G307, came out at 40.3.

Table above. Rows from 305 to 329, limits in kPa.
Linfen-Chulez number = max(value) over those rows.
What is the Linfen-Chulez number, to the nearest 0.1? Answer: 41.7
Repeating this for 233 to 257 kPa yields 43.6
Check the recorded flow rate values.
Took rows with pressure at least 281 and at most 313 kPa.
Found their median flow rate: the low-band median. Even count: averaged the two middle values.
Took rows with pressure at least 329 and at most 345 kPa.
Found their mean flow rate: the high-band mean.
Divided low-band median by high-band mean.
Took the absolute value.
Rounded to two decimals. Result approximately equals 1.00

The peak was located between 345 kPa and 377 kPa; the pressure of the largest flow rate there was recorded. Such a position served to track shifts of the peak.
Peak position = 371 kPa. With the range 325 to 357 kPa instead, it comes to 343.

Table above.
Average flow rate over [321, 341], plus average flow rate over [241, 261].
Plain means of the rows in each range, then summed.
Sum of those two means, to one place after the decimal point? 83.1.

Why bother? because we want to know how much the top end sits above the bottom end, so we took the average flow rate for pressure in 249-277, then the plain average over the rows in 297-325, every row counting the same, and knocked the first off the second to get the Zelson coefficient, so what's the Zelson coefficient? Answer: -2.0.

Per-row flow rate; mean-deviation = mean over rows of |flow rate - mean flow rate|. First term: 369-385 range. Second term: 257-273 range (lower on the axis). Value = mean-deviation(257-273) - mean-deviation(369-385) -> 0.4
